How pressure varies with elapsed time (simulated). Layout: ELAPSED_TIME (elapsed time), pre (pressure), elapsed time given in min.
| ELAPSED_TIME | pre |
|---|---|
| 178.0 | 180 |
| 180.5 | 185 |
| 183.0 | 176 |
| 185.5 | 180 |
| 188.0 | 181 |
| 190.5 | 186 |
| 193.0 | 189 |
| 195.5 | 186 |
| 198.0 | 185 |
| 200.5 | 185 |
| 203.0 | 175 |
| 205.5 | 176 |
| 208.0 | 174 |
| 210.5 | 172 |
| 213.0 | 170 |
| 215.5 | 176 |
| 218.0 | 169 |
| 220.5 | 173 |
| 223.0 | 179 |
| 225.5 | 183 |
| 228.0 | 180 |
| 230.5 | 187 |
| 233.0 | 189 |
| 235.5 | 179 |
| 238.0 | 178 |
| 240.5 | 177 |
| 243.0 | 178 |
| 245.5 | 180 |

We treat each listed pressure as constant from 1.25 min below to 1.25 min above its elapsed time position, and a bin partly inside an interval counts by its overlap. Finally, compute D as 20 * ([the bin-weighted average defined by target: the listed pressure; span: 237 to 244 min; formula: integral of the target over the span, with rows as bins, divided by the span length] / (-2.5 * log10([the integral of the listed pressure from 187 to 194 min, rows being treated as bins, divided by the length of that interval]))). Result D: -627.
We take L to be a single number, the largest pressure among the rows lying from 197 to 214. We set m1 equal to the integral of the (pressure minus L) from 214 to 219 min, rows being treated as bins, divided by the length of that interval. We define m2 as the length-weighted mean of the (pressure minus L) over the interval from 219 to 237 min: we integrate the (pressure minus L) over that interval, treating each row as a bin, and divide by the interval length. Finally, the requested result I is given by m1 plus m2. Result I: -16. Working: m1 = -12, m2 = -4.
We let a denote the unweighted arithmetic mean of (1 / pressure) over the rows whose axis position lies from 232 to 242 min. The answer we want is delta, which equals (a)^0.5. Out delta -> 0.0744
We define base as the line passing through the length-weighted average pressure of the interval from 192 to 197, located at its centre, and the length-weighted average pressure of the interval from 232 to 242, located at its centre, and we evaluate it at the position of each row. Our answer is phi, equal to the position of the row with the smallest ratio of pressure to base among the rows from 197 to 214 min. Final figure 213.0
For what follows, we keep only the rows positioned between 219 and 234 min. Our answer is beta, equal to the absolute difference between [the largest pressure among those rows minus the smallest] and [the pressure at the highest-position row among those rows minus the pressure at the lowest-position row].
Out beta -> 0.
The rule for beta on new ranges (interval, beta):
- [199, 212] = 26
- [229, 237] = 18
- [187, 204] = 20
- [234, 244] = 3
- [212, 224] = 1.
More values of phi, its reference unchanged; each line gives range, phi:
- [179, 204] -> 183.0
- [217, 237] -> 218.0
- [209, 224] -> 218.0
